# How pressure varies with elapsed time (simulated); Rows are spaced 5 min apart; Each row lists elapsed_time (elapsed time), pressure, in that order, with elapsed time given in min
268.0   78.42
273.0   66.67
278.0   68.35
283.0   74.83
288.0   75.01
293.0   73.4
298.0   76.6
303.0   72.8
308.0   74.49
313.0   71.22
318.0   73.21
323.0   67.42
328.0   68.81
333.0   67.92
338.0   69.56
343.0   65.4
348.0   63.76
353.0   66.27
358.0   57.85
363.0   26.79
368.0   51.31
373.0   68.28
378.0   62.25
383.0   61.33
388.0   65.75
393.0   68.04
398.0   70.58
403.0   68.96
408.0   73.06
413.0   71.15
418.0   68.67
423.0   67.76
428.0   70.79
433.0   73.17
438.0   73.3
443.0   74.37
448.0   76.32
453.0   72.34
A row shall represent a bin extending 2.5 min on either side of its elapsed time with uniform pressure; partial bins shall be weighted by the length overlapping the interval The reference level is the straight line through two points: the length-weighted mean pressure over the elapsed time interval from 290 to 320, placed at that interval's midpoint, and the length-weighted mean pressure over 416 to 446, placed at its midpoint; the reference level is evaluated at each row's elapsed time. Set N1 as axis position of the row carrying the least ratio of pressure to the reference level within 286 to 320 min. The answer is 313.0 min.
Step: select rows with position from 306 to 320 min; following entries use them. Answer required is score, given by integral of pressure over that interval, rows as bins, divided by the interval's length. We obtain 73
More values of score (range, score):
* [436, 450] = 75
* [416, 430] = 69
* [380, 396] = 65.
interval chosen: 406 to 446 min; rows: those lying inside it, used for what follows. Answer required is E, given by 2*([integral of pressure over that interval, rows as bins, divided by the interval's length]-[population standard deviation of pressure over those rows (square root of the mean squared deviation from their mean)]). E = 139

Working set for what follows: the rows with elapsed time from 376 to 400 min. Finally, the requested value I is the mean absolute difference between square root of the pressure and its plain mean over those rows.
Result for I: 0.188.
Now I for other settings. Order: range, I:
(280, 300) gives 0.049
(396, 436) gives 0.092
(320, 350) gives 0.105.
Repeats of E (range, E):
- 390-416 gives 137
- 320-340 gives 135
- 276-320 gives 142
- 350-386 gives 87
